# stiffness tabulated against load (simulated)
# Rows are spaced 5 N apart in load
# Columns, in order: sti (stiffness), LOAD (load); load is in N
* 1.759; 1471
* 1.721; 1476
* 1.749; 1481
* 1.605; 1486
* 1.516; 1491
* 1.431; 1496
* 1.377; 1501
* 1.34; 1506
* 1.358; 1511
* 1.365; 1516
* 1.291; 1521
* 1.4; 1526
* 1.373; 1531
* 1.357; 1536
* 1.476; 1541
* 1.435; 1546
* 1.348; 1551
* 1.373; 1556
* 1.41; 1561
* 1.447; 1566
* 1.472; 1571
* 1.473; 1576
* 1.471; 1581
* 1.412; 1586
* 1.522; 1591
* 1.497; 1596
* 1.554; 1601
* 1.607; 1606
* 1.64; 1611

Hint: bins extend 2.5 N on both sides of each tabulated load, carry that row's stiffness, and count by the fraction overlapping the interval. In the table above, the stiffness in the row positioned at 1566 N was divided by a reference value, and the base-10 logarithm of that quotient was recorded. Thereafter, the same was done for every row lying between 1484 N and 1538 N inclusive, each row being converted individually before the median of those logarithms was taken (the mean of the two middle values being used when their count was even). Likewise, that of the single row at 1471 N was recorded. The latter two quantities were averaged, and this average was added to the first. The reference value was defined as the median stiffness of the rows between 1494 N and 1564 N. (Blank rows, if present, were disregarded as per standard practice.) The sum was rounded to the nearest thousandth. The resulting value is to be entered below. 0.077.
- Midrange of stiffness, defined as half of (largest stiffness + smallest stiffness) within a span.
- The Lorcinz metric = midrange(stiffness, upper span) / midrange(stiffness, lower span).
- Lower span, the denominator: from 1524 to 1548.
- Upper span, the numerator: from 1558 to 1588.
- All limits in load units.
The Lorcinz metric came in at 1.02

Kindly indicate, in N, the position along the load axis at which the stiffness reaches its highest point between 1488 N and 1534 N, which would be 1491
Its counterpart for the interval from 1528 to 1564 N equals 1541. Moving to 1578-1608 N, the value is 1606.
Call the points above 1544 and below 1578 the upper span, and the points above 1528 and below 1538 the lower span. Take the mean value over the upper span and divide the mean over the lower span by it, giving 0.96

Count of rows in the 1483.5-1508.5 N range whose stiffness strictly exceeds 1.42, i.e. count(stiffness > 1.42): 3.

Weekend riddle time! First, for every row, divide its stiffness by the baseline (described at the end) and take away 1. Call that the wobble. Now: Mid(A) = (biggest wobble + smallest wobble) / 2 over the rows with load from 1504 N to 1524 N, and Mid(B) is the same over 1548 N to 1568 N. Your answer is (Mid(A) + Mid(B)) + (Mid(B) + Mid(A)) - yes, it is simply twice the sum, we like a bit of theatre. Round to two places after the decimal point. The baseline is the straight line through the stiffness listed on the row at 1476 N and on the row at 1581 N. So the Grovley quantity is -0.53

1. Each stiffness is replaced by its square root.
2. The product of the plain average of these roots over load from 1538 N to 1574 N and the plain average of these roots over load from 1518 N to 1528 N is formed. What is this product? 1.38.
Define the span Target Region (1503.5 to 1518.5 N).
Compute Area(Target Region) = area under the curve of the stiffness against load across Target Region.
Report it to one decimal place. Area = 20.3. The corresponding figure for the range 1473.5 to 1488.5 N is 25.4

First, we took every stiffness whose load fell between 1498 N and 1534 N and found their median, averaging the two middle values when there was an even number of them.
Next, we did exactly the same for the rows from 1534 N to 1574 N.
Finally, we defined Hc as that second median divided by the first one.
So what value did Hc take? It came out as 1.04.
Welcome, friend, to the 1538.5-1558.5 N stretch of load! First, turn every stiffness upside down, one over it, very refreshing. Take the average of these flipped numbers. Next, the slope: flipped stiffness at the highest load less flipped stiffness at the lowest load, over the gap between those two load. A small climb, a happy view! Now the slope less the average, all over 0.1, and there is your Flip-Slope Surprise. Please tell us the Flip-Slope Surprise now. -7.08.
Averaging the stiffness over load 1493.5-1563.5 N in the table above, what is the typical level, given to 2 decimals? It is 1.38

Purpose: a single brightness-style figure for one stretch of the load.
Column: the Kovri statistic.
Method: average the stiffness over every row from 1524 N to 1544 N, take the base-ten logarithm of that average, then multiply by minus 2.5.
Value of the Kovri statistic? -0.37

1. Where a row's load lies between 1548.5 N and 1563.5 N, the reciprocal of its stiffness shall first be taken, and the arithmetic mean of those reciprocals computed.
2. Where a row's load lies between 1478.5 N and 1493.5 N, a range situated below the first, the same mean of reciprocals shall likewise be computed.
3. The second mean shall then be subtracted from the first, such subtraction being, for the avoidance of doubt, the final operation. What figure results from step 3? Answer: 0.108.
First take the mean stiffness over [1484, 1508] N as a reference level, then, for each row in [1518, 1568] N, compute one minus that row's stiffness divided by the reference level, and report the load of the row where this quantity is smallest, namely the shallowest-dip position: 1541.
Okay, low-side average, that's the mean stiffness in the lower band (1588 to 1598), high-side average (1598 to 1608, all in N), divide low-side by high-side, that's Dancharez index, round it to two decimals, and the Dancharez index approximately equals 0.96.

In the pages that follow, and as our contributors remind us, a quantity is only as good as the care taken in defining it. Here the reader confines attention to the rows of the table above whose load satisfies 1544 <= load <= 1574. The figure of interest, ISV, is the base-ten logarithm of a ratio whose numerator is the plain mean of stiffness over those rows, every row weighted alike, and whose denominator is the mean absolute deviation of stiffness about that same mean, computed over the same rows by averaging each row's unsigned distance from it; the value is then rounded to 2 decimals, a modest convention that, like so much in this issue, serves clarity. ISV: 1.58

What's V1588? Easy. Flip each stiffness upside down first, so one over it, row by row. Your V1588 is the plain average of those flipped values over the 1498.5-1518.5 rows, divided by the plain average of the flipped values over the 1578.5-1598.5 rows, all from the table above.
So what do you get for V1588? 1.08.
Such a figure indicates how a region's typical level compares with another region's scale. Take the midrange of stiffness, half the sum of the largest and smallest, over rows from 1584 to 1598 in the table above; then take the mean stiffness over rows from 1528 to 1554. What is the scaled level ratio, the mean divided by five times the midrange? 0.191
